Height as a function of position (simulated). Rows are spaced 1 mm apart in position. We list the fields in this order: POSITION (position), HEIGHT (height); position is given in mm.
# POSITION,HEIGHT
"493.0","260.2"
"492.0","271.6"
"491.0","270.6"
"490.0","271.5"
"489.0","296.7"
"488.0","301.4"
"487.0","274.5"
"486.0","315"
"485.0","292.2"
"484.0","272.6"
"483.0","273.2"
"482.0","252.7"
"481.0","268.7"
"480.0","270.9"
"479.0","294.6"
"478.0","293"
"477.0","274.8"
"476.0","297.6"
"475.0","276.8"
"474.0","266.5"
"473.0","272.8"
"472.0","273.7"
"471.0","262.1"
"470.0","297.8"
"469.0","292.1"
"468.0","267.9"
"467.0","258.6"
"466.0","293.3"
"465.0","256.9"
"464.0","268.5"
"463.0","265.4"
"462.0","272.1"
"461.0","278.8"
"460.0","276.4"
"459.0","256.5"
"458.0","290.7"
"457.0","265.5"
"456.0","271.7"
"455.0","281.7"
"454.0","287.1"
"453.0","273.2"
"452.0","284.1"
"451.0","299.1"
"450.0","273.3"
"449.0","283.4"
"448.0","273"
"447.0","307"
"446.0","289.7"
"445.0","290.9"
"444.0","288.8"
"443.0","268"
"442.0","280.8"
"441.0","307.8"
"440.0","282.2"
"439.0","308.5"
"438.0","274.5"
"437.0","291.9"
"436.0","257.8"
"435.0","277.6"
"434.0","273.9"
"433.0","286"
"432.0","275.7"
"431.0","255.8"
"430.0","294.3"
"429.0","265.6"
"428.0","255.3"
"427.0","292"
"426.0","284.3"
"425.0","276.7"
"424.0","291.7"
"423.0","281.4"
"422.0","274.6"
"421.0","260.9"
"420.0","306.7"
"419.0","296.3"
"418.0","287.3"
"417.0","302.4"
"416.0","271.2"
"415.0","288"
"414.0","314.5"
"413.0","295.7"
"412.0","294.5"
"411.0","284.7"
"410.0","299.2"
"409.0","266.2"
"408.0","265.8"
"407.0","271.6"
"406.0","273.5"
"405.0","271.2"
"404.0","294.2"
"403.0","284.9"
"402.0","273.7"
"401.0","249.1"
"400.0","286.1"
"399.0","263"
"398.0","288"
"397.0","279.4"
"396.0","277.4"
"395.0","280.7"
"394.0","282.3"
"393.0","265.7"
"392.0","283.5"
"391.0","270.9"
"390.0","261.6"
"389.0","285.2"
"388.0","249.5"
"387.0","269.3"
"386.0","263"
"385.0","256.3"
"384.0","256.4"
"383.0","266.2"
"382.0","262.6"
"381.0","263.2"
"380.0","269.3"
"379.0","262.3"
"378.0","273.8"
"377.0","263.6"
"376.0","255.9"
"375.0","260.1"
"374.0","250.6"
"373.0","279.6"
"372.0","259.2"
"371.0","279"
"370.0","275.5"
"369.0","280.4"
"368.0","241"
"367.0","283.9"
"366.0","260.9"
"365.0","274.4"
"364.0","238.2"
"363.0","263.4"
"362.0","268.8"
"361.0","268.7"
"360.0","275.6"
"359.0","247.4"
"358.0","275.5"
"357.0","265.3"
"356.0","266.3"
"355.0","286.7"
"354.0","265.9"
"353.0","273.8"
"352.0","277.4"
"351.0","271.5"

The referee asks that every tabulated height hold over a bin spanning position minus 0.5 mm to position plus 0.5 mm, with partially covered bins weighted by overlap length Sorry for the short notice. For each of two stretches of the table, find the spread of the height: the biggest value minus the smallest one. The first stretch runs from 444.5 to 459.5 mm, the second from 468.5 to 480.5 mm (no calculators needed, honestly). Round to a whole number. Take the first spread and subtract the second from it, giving 15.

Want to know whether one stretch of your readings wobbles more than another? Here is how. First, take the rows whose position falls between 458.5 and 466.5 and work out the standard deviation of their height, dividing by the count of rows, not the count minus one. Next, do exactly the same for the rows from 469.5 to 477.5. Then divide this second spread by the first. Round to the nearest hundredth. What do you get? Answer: 1.08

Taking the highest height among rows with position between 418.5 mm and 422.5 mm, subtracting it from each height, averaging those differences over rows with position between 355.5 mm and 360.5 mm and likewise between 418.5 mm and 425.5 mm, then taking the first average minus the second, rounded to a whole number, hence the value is -18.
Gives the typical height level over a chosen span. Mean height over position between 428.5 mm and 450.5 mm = 282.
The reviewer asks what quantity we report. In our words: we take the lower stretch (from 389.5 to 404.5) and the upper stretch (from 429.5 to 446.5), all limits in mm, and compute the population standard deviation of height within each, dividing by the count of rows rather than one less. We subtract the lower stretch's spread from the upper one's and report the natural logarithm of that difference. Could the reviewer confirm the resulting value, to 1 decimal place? 1.0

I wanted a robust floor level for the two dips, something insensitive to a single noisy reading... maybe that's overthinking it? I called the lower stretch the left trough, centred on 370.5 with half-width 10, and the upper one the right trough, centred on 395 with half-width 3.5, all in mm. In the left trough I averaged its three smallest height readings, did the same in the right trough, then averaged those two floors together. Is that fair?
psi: 259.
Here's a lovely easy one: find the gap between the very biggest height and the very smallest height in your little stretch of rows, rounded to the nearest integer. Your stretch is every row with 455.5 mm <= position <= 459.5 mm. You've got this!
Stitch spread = 34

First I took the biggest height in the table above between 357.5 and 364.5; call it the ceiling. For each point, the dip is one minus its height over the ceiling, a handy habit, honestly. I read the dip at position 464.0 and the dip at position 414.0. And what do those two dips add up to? -0.12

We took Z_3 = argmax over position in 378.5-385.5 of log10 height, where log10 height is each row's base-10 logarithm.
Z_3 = 380.0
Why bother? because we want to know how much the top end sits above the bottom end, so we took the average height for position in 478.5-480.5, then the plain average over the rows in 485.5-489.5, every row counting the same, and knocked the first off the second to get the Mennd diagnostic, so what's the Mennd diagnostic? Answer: 14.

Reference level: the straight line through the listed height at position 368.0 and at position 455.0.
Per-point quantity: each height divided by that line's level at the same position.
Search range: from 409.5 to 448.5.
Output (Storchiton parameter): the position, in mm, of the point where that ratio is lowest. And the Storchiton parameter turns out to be 436.0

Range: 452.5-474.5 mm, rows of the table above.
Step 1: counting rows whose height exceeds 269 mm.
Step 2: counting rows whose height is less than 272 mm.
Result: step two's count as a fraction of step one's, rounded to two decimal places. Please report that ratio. 0.77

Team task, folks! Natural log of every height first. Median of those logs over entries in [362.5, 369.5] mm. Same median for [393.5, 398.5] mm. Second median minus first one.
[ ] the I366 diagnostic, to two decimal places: 0.06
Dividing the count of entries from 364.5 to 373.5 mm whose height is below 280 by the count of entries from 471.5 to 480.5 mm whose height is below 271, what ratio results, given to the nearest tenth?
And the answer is 3.5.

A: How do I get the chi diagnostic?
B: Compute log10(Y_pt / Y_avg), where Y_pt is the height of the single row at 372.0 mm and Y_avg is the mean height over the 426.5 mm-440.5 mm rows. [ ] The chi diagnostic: -0.03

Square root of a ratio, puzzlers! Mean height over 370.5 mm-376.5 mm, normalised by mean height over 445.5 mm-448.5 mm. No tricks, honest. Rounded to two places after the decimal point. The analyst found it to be 0.95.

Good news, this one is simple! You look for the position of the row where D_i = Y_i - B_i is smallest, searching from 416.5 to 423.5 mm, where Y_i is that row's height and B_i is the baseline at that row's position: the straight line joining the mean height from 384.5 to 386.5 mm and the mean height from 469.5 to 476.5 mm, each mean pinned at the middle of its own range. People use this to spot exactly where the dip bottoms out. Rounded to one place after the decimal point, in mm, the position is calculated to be 421.0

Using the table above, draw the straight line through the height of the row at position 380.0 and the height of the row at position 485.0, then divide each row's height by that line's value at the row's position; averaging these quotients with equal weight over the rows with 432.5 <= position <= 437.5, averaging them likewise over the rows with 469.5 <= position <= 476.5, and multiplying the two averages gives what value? 0.95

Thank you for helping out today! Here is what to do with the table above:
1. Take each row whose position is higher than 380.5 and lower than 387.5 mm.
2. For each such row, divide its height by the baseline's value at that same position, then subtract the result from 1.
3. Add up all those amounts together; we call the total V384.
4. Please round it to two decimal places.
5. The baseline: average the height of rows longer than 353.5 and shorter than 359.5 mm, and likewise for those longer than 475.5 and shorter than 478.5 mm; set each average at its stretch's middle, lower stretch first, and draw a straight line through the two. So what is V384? 0.26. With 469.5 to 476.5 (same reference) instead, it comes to 0.23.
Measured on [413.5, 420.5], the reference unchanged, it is -0.43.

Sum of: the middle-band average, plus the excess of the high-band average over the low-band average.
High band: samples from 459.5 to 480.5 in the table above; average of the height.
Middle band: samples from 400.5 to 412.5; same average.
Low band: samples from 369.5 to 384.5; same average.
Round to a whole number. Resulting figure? 289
